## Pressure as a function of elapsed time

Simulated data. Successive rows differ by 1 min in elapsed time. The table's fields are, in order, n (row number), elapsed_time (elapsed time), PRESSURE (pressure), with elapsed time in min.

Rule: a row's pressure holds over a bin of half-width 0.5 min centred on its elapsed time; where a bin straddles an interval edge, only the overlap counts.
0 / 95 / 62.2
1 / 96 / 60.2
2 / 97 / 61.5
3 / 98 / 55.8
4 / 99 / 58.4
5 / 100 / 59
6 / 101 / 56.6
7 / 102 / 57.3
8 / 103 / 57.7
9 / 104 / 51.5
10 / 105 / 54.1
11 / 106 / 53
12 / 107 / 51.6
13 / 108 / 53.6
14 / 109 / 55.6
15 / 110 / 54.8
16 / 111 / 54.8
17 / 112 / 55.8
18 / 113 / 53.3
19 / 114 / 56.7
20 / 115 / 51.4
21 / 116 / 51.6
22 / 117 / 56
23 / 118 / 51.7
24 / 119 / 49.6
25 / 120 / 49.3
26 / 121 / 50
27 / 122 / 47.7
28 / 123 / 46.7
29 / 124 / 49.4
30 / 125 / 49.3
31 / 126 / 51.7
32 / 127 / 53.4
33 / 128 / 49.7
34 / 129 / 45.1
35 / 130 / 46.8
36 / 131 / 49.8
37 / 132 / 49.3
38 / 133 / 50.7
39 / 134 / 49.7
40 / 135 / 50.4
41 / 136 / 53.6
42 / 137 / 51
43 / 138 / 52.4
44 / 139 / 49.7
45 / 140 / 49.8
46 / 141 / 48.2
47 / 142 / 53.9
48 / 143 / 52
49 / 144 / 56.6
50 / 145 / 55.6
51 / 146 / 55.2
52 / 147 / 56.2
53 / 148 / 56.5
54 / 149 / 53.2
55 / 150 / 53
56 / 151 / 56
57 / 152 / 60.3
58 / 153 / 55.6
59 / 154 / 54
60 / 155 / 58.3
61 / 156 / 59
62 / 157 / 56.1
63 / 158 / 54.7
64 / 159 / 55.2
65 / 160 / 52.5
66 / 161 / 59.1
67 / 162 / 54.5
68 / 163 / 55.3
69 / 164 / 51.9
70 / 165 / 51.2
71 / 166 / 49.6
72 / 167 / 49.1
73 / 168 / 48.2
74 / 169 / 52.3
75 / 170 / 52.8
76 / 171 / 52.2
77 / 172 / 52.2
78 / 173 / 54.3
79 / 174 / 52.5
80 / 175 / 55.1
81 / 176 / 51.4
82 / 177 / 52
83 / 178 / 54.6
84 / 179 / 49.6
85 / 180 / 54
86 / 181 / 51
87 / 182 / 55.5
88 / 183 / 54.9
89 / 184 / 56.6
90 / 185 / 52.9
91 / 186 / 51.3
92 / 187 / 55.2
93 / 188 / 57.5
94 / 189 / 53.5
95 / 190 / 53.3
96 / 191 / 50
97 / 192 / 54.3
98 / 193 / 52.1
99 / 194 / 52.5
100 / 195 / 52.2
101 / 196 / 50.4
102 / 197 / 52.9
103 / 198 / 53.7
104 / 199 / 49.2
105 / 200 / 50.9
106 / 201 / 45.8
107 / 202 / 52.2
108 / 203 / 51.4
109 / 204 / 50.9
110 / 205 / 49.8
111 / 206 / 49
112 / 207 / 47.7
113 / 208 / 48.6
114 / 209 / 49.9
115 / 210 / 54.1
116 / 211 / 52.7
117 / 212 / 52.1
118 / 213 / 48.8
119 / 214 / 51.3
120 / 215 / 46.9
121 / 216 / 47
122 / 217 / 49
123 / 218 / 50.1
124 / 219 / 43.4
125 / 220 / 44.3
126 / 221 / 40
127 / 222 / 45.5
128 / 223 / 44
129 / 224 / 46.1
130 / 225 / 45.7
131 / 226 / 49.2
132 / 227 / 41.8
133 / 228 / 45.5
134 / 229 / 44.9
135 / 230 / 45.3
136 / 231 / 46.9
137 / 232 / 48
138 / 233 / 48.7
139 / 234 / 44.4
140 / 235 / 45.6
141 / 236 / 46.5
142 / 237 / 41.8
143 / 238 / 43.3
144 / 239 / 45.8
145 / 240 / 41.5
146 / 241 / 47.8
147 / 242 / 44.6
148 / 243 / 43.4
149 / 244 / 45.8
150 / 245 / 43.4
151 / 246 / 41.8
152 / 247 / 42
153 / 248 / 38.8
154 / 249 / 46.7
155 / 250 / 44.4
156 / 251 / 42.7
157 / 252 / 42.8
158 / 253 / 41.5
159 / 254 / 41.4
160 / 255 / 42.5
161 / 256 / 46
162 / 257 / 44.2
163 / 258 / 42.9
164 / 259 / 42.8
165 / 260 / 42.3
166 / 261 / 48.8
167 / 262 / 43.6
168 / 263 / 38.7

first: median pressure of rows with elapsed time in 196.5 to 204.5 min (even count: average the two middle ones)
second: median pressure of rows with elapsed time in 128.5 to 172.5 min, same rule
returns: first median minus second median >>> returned -1.5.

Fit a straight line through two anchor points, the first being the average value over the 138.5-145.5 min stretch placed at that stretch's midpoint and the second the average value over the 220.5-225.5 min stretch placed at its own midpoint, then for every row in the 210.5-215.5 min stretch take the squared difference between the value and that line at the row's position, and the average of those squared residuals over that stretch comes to 30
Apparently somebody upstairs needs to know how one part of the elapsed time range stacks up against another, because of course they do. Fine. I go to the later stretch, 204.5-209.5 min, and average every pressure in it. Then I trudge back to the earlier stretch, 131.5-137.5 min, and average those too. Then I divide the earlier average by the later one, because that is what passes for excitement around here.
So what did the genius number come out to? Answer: 1.036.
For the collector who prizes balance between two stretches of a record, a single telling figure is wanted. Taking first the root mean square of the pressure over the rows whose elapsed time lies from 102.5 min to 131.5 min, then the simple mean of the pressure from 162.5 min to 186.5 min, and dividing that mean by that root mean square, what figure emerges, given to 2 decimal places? 1.01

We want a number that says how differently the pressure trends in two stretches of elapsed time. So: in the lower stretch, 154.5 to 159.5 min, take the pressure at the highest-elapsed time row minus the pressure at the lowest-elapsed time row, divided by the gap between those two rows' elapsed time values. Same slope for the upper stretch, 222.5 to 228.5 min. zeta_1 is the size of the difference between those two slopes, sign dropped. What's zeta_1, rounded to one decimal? 1.1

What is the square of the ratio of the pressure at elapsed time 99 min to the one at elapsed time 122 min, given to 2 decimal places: 1.50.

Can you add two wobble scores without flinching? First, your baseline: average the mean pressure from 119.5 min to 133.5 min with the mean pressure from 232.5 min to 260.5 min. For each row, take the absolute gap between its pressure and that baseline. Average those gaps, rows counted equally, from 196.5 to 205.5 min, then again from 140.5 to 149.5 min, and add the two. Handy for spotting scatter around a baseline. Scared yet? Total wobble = 12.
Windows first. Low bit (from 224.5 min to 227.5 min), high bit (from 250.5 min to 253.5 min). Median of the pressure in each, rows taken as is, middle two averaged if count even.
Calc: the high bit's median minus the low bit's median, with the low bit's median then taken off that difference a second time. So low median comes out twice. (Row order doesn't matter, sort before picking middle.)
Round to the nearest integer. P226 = -49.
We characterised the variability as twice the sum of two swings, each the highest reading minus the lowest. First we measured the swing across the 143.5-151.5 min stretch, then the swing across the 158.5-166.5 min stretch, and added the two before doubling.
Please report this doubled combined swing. 26.2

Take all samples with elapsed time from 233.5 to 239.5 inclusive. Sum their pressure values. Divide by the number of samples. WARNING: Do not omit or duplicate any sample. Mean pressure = 44.6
